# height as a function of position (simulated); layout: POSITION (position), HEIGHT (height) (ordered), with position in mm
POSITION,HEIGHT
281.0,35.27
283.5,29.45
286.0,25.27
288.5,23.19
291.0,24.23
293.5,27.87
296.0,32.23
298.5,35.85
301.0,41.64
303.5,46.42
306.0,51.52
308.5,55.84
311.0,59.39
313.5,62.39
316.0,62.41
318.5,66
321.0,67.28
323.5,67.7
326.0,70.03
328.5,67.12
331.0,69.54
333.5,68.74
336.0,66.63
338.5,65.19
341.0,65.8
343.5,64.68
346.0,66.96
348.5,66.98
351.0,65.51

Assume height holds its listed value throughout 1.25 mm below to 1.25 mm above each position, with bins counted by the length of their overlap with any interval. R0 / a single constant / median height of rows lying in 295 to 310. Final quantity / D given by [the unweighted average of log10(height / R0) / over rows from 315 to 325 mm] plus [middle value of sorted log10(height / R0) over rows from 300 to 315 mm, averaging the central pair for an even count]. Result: 0.26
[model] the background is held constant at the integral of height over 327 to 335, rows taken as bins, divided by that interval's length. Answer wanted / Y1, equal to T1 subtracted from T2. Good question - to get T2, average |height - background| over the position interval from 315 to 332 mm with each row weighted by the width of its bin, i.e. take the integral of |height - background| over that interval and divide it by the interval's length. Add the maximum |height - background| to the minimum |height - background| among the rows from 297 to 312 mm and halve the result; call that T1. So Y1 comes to -19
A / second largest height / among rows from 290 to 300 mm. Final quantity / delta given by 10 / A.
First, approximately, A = 32.23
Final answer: 0.31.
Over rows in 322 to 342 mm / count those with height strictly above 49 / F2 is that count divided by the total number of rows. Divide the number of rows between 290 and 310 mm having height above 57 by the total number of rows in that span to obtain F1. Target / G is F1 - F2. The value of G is -1.0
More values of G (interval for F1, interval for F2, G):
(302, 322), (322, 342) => -0.4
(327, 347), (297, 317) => 0.4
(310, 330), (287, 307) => 0.9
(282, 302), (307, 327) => -1.0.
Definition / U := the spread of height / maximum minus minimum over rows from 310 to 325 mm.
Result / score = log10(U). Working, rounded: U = 8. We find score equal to 0.92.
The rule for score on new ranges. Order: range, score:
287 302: 1.27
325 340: 0.68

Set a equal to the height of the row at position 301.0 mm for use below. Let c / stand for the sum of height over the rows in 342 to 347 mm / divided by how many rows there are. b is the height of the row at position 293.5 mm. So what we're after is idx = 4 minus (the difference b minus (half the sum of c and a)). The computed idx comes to 30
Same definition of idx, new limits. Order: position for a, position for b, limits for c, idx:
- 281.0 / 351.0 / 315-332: -10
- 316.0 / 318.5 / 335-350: 2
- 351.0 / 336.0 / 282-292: -17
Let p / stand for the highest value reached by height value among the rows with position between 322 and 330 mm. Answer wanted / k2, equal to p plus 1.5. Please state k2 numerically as 71.5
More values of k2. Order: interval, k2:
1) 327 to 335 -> 71.0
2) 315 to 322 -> 68.8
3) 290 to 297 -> 33.7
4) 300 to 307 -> 53.0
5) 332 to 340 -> 70.2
